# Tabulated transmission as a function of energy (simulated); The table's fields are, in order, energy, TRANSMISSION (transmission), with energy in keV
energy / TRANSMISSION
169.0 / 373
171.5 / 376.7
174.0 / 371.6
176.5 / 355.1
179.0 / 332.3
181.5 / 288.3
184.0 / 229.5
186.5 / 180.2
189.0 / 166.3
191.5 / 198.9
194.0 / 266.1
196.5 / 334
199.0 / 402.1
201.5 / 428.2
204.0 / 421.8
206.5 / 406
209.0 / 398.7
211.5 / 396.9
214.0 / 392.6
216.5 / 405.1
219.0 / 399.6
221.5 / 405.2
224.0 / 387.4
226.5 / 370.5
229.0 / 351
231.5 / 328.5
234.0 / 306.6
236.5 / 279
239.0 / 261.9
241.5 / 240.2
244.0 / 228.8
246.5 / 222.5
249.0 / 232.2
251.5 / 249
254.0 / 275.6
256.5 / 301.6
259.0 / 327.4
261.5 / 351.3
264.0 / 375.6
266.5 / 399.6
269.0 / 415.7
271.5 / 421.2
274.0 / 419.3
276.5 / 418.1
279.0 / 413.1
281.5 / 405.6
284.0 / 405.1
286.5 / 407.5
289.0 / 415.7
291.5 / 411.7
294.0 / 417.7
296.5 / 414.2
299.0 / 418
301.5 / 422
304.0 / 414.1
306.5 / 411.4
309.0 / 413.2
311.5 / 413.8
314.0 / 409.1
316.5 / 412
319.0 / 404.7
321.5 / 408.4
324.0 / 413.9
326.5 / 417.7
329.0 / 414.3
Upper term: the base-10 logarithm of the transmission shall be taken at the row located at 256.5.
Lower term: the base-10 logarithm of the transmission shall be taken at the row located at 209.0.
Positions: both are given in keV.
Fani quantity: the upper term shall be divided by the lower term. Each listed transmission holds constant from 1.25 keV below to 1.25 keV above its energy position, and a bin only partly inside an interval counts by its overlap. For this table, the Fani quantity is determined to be 0.95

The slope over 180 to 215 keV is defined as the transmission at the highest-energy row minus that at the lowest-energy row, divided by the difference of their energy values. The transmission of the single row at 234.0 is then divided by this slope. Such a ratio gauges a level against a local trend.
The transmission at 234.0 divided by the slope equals 96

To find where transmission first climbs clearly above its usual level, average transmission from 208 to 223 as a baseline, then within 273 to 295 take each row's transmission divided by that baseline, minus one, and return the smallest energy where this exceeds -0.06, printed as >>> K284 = 274.0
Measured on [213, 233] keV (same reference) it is 214.0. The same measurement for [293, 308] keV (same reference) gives 294.0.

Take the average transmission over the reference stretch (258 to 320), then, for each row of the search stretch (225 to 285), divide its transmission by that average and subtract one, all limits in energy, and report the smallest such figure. -0.45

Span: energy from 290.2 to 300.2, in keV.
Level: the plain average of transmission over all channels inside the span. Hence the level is 415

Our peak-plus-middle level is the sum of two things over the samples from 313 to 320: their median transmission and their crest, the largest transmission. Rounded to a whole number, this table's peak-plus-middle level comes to 821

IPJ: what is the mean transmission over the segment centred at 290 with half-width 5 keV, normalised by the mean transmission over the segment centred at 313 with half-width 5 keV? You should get 1.00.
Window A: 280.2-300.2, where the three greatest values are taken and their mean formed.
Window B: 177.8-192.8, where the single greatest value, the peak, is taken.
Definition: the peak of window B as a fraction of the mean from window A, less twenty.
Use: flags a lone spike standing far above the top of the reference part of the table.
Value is -19.2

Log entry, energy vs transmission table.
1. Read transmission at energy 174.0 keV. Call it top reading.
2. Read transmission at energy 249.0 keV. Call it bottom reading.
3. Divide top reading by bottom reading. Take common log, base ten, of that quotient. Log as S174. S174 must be 0.20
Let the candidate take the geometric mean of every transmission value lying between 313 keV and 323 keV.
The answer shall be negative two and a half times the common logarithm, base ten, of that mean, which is -6.53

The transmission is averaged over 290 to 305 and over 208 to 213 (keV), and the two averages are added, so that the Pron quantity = 814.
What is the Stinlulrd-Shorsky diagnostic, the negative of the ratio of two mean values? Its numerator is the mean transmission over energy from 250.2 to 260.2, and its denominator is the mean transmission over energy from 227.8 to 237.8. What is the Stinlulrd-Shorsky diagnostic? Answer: -0.91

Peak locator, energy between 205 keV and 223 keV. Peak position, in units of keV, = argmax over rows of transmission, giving 206.5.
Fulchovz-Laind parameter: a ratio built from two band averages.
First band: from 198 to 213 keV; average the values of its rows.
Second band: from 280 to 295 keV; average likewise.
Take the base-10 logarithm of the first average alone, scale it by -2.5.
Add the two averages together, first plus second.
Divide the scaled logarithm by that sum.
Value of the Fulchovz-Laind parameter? -0.0080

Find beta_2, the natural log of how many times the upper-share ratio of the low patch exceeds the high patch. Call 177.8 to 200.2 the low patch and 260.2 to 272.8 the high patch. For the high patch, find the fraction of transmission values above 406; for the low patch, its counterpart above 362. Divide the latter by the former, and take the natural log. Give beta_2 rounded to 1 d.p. -1.3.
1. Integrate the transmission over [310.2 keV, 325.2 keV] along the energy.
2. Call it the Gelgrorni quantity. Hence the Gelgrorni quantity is 6155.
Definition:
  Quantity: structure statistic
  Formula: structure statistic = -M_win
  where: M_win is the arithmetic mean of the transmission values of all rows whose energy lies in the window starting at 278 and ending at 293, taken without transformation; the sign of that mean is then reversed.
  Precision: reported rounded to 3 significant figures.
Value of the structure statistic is -410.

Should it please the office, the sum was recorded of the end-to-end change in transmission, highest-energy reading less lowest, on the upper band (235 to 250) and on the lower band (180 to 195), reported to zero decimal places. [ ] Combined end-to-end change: -69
